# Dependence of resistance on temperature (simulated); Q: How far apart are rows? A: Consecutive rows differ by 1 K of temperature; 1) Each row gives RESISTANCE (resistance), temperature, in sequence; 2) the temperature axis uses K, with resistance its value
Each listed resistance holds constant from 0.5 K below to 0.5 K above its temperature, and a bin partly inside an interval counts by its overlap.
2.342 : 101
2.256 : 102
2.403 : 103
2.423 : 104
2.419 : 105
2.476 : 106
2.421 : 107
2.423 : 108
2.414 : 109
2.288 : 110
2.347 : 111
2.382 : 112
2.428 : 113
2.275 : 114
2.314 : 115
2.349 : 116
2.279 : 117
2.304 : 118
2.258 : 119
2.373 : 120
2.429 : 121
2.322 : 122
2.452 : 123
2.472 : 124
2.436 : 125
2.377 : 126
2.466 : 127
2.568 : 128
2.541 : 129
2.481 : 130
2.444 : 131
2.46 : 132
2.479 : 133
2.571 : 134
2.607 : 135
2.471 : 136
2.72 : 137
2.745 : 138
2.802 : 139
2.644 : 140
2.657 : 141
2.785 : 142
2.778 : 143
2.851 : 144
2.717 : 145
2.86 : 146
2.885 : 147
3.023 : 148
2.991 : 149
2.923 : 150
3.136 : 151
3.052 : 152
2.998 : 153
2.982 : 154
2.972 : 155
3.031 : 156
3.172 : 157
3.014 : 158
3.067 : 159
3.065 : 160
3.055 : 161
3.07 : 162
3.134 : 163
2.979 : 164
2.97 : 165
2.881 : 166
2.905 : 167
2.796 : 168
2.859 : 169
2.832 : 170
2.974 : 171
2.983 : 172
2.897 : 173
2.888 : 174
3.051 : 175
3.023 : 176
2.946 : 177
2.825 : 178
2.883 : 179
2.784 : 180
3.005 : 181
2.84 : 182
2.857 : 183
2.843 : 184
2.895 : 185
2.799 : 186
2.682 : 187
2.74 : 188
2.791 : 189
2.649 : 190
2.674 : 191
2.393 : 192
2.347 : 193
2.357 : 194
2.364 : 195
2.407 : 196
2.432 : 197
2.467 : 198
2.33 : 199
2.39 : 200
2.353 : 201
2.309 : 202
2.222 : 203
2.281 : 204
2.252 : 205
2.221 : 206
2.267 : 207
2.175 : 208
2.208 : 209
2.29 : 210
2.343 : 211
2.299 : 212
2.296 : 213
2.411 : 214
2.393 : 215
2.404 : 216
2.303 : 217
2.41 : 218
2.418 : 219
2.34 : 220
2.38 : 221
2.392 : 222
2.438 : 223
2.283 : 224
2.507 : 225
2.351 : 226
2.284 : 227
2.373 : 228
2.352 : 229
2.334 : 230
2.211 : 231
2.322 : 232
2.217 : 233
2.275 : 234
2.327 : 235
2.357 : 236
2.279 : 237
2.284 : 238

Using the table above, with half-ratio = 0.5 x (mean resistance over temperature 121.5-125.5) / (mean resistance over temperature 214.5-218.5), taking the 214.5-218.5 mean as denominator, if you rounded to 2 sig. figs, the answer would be 0.51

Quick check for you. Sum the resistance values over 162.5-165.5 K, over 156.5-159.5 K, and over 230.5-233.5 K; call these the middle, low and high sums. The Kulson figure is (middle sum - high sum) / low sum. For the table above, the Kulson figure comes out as 0.252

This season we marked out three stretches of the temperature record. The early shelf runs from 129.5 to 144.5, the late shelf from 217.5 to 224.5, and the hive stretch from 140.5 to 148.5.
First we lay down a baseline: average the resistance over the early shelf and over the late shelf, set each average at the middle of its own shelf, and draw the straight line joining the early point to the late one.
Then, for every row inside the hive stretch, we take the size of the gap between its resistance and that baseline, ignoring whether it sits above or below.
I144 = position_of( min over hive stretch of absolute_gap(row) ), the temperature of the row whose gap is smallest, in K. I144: 141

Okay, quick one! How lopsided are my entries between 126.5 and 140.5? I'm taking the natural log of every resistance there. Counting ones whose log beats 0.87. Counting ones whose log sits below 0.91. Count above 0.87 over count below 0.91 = 2.3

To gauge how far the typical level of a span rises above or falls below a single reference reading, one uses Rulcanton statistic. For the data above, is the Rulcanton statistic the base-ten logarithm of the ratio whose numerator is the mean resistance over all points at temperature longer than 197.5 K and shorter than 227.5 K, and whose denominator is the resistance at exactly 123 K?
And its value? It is -0.021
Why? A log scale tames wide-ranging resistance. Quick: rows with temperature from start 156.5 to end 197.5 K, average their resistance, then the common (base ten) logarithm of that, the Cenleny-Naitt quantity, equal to 0.452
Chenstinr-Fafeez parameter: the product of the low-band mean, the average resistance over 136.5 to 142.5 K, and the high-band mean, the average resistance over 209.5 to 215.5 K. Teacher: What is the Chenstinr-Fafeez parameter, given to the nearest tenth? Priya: 6.4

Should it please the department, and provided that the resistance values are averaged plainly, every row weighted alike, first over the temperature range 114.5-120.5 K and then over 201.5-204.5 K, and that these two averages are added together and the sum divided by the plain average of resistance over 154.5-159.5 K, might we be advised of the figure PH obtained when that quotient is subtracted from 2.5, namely 1.0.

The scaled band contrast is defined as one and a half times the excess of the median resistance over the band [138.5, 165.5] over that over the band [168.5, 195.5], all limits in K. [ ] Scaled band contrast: 0.2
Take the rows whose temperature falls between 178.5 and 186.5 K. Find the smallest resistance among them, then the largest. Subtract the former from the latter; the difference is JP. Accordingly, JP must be 0.22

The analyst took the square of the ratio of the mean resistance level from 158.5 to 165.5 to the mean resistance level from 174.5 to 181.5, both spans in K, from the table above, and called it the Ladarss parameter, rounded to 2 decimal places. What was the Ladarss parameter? 1.08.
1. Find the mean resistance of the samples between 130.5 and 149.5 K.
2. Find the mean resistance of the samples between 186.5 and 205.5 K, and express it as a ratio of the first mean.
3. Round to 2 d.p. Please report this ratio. 0.90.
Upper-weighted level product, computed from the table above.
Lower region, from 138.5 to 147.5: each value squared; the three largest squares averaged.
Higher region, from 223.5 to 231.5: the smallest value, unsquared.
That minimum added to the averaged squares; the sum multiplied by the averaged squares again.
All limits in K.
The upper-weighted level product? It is 86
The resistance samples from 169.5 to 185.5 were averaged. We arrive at 2.91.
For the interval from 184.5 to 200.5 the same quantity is 2.54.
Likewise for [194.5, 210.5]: 2.31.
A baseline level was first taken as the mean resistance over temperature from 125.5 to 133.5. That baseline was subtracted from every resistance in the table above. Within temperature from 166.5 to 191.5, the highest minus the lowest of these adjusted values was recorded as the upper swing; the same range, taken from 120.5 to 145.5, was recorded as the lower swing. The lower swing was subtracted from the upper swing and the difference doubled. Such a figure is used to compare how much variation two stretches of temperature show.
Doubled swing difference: -0.25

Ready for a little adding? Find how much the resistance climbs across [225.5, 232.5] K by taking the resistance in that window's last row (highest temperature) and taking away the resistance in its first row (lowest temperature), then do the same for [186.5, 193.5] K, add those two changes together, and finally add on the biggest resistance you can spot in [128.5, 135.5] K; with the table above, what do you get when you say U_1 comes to 2.2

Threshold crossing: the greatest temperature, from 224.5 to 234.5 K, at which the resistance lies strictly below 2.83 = 234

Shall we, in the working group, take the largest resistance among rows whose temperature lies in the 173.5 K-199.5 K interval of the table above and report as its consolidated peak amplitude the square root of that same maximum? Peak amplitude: 1.75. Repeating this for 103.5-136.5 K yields 1.61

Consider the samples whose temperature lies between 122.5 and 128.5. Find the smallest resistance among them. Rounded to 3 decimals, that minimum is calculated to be 2.377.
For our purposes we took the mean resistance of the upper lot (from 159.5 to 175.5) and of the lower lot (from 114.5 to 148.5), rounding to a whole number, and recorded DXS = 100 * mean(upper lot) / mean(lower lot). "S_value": 116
